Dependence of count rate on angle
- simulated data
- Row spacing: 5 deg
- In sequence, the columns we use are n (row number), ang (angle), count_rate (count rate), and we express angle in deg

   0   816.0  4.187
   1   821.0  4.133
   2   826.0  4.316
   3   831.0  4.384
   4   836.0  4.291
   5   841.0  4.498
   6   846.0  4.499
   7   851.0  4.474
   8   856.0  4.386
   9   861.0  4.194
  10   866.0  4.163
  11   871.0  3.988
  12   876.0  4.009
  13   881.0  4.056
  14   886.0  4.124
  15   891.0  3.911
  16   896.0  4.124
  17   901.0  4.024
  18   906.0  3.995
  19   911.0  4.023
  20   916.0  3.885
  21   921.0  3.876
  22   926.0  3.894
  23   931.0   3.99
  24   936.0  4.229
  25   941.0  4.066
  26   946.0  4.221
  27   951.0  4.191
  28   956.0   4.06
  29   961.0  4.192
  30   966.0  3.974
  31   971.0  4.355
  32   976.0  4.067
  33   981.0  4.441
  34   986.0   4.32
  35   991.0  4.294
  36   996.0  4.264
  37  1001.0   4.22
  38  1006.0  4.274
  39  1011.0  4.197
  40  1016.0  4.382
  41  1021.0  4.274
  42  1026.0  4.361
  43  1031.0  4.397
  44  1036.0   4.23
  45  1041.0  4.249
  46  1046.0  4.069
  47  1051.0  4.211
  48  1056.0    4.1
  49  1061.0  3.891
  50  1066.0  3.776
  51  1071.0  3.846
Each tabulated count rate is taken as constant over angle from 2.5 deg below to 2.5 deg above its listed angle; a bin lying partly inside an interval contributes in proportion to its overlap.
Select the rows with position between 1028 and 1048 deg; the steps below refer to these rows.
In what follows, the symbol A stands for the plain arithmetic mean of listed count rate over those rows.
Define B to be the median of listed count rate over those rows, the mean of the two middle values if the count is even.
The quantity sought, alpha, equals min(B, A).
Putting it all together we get 4.24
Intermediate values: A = 4.24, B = 4.24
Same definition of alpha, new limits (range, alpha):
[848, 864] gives 4.35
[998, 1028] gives 4.27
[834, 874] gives 4.31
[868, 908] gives 4.02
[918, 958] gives 4.06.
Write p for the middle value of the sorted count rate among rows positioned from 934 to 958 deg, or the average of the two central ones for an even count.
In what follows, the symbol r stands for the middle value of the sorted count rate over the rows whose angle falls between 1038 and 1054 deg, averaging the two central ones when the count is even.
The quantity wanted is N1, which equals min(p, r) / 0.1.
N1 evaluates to 41.9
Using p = 4.19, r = 4.2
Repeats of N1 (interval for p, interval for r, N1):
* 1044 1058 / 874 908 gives 40.2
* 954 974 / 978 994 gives 41.3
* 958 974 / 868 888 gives 40.3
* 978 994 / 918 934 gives 38.9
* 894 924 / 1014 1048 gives 40.1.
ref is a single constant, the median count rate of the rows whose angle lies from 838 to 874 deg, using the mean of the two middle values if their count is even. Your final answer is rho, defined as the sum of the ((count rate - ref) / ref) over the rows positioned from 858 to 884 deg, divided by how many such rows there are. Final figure -0.07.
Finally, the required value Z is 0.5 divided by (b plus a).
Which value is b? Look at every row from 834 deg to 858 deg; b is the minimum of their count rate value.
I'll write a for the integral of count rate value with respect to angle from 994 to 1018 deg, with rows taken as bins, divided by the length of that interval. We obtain 0.0584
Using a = 4.27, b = 4.291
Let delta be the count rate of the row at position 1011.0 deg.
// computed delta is 4.197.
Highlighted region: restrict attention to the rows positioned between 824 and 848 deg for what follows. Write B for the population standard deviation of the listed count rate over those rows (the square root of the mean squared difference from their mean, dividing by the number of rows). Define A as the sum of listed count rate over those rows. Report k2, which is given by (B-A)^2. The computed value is 480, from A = 22.0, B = 0.09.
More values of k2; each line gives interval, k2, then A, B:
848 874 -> 442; 21.2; 0.17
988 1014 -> 450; 21.2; 0.04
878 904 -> 406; 20.2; 0.08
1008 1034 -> 464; 21.6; 0.08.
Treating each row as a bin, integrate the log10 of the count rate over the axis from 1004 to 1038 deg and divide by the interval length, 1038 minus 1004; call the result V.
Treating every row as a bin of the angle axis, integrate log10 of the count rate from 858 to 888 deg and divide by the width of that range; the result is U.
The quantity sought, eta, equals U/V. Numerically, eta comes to 0.97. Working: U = 0.612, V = 0.634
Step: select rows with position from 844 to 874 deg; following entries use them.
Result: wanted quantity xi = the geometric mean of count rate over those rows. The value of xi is 4.28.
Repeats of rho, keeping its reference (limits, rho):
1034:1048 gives -0.05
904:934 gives -0.10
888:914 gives -0.08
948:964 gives -0.05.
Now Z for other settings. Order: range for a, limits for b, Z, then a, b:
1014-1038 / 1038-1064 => 0.0608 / 4.33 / 3.891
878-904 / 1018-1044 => 0.0604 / 4.05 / 4.23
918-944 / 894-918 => 0.0633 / 4.01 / 3.885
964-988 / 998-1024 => 0.0593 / 4.23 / 4.197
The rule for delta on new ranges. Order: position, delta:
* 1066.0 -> 3.776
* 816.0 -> 4.187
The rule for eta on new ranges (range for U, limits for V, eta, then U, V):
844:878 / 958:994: 1.00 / 0.627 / 0.626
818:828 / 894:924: 1.04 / 0.625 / 0.600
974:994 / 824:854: 0.98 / 0.632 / 0.645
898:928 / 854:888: 0.97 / 0.597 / 0.616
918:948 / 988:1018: 0.96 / 0.606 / 0.630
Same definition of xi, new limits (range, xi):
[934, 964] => 4.16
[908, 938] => 3.98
